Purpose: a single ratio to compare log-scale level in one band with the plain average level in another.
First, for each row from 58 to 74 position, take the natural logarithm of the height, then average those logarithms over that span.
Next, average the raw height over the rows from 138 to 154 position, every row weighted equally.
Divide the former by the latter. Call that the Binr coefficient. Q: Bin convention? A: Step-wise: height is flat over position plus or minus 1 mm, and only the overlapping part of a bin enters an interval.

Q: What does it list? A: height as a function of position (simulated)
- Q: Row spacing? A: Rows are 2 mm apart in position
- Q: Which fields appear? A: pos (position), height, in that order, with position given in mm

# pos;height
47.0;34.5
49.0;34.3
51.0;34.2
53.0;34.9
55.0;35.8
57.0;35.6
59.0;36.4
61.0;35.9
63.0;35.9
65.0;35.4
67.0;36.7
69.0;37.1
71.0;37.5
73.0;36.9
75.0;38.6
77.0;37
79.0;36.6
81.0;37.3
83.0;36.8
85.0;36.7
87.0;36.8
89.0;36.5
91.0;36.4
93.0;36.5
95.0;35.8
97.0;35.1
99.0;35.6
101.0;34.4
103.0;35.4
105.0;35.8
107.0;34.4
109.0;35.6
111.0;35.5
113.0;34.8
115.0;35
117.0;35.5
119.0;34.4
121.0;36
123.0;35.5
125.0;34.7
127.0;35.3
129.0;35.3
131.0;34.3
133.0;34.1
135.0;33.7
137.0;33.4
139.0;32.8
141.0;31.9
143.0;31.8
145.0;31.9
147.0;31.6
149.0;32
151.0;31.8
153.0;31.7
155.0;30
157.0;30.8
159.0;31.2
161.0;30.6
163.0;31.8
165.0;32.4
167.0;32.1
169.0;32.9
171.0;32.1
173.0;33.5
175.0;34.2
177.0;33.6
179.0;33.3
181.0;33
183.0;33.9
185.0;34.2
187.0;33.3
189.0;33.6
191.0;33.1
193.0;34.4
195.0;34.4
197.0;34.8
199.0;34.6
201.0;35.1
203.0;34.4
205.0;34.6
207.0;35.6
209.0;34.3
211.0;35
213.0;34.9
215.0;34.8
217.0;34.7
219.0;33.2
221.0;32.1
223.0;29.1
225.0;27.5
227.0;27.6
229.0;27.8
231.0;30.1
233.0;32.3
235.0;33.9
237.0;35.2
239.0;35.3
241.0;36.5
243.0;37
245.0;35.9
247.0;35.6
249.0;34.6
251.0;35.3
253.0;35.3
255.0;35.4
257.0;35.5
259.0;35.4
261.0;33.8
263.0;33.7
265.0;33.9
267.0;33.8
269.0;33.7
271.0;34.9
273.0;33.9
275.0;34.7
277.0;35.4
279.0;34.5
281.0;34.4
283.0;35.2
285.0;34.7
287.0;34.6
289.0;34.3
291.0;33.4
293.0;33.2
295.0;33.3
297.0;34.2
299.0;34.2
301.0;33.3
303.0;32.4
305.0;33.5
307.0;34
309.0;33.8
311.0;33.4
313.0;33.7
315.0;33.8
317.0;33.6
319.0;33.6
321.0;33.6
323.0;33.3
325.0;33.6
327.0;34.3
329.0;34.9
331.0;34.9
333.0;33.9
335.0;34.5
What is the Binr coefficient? 0.113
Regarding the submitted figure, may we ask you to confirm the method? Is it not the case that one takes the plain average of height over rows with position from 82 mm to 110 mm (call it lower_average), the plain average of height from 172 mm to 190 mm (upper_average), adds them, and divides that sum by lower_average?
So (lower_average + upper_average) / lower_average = 1.94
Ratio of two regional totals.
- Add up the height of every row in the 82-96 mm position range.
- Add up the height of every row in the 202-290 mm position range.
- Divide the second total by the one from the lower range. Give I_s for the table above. 5.8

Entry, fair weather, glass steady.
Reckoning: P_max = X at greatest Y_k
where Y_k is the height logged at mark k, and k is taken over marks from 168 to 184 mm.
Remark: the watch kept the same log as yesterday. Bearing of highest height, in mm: 175.0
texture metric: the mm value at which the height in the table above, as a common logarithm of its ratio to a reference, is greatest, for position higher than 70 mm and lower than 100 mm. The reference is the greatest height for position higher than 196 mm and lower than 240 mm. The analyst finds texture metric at 75.0 mm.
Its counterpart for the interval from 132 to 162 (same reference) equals 133.0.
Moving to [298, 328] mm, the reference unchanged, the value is 327.0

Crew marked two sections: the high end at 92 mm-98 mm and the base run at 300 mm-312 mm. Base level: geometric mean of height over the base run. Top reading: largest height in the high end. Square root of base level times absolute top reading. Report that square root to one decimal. 34.9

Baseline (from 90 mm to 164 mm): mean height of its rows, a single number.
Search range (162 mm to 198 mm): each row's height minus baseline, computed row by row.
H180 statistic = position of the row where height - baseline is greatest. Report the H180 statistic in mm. 197.0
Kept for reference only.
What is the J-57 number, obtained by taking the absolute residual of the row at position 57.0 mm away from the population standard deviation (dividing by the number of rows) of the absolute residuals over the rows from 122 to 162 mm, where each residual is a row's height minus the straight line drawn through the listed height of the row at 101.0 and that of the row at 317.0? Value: 0.1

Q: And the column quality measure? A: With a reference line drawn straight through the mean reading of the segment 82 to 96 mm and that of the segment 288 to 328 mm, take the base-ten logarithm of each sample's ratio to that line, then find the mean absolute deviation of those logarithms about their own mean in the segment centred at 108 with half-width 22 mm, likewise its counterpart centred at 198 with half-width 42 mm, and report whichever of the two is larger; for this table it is 0.023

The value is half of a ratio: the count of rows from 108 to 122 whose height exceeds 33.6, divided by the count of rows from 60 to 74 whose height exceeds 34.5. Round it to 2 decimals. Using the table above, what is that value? 0.50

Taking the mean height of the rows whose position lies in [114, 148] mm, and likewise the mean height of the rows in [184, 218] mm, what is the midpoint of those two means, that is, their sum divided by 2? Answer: 34.2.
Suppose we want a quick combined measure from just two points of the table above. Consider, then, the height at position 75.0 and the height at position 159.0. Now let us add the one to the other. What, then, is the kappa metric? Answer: 69.8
